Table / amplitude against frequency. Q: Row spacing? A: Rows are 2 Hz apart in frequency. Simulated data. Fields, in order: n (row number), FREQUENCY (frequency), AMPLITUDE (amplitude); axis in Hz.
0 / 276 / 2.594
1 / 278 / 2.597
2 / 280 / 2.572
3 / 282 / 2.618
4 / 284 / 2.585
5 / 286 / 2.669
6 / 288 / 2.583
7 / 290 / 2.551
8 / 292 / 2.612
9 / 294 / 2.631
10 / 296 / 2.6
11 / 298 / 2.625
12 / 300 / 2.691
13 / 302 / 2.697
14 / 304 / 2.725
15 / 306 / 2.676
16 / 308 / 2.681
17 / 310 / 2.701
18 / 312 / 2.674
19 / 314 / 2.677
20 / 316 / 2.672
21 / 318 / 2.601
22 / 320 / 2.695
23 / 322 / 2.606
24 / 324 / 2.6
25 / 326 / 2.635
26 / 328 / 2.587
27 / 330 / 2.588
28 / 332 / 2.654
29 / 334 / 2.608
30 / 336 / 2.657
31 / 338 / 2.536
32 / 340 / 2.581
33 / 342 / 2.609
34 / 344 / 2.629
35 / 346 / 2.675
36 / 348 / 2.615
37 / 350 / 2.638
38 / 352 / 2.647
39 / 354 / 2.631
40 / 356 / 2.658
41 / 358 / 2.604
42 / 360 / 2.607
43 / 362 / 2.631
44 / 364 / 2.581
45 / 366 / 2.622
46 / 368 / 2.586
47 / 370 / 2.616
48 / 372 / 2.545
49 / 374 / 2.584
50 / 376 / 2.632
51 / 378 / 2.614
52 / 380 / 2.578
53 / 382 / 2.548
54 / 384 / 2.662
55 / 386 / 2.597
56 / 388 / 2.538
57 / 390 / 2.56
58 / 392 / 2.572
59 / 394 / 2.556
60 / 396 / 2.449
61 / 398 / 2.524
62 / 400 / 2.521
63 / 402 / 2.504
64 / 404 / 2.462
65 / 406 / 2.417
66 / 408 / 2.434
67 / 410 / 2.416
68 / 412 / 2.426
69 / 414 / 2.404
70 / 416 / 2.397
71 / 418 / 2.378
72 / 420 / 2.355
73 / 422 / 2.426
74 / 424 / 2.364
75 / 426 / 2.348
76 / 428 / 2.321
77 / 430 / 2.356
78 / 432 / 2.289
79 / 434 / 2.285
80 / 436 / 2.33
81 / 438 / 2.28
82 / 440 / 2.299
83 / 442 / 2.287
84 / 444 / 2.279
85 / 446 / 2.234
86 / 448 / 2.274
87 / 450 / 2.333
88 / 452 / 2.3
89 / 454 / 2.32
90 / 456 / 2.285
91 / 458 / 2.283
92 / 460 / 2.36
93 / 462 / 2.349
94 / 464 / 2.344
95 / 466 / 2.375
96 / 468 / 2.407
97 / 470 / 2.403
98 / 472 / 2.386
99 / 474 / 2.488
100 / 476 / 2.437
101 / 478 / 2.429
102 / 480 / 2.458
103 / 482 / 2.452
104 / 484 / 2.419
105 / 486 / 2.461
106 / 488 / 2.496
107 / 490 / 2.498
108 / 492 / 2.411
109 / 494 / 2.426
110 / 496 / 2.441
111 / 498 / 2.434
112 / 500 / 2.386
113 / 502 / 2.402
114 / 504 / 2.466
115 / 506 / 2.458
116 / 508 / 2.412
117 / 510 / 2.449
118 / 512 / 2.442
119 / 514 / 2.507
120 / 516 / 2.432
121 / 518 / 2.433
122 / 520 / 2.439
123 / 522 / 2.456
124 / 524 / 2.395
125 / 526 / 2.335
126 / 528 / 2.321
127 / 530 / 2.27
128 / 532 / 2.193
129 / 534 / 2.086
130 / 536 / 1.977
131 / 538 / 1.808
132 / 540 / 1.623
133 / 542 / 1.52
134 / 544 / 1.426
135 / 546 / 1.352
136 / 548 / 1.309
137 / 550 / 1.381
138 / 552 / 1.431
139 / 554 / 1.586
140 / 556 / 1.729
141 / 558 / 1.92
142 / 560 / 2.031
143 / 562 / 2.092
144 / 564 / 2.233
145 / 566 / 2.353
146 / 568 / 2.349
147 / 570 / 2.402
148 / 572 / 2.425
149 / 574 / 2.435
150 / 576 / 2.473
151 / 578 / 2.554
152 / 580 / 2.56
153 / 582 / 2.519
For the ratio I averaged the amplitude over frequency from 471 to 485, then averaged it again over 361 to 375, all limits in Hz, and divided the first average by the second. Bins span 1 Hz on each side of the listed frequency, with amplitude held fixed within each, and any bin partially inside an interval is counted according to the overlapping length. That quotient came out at 0.94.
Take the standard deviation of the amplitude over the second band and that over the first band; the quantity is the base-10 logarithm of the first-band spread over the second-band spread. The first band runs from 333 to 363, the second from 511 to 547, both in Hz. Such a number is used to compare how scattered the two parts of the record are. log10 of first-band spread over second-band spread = -1.06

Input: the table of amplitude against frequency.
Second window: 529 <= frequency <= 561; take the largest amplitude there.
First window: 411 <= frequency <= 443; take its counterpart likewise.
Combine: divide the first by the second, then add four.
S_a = 5.07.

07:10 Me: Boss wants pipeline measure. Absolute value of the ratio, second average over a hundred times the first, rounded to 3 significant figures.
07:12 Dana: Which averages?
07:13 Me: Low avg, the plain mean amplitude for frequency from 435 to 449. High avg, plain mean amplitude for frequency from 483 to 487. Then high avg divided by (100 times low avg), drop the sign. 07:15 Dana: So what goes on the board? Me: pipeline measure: 0.0107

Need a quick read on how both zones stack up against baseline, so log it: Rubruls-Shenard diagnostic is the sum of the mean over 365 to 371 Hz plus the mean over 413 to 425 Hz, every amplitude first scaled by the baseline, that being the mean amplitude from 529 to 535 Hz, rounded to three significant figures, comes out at 2.29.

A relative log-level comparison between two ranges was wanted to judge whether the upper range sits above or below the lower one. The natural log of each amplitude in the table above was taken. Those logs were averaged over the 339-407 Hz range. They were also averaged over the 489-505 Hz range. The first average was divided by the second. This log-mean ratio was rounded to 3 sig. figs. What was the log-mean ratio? 1.07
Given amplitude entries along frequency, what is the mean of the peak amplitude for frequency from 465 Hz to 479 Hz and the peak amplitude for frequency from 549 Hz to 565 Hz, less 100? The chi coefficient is -97.6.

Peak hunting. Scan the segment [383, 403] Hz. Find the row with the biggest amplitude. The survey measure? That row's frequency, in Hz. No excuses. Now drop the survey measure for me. 384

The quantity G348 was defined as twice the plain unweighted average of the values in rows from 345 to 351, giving 5.29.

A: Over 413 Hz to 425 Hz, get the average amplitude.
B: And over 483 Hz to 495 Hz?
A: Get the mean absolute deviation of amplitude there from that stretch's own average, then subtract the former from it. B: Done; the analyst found -2.35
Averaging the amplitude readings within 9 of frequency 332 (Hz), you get 2.61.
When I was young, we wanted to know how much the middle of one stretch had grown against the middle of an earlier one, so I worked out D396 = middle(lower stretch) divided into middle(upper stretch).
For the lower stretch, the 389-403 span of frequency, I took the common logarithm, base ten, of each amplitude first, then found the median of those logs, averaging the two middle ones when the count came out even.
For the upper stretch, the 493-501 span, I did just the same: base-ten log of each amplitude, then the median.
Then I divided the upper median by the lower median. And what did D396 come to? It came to 0.959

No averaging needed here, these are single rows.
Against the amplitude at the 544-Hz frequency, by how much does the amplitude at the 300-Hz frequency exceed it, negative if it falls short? 1.3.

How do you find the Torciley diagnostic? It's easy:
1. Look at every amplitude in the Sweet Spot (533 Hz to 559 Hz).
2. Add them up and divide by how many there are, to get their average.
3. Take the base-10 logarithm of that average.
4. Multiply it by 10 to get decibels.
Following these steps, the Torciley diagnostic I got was 2.1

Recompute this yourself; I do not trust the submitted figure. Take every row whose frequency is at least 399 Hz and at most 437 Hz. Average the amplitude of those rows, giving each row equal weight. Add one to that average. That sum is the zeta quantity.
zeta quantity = 3.39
